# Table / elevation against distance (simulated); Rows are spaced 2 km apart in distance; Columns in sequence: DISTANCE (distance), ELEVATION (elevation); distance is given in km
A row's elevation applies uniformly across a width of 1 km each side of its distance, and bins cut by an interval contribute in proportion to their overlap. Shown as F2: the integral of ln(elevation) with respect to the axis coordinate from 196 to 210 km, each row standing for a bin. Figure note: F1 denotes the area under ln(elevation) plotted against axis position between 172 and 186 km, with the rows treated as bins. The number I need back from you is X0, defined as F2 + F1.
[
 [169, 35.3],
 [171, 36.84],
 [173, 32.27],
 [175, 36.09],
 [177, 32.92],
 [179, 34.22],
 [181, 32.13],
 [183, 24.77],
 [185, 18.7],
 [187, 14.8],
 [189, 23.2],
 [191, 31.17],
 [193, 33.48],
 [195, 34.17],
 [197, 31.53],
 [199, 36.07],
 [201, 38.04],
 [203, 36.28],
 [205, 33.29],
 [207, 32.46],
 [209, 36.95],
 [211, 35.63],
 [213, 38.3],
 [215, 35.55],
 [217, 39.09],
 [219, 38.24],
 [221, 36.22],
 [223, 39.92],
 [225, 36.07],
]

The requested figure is 97.1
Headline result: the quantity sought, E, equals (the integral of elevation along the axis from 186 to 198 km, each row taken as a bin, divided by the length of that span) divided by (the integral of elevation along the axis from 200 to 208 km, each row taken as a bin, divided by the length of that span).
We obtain 0.8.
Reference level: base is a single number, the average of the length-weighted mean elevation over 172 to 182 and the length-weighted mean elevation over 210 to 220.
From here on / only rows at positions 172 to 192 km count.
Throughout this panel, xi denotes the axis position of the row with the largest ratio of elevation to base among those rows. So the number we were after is 175 km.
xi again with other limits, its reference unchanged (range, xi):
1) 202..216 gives 213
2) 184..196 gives 195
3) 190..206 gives 201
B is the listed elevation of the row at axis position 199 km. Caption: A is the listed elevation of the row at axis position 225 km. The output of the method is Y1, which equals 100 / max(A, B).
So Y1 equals 2.77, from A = 36.07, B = 36.07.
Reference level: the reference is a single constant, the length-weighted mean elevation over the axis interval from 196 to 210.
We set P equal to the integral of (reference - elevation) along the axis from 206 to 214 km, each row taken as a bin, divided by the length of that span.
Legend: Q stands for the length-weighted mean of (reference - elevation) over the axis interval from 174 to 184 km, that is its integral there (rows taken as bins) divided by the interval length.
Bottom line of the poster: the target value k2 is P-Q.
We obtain -4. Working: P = -1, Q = 3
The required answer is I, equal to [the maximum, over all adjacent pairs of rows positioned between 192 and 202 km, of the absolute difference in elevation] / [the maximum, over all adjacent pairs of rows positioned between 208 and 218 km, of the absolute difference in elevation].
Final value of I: 1.3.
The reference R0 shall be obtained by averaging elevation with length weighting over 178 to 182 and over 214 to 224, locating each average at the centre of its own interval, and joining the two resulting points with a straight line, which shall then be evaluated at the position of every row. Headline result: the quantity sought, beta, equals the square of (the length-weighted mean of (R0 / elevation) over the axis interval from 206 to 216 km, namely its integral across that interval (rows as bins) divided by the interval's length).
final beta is 1.067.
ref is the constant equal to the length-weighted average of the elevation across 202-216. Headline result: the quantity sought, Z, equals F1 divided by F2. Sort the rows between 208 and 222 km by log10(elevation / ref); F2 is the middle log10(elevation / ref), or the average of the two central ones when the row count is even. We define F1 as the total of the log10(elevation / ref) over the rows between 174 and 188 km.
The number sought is -52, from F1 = -0.90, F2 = 0.017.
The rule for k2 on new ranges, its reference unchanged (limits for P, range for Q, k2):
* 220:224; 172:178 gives -4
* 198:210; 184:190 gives -17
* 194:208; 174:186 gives -5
